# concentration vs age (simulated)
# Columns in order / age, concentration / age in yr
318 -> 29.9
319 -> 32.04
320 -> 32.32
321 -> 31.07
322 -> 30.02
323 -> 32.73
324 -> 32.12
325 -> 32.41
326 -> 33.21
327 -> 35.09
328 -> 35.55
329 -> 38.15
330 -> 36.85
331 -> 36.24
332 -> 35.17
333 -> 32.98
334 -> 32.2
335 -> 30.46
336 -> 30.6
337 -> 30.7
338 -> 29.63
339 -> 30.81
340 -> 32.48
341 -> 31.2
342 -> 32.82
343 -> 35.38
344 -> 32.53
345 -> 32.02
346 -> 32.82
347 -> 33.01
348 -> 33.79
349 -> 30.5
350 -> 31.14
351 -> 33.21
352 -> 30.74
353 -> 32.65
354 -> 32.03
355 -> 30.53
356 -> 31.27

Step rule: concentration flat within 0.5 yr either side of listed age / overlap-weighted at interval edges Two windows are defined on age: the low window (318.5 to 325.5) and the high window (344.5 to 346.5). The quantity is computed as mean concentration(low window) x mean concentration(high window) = 1031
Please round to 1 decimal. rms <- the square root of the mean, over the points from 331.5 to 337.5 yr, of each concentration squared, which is 32.1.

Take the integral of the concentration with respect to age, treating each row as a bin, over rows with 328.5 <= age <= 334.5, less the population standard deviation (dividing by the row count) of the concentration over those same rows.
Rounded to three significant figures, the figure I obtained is 209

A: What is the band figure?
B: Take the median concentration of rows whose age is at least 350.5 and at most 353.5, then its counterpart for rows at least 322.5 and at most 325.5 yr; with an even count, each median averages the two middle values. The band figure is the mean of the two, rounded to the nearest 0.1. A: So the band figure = 32.5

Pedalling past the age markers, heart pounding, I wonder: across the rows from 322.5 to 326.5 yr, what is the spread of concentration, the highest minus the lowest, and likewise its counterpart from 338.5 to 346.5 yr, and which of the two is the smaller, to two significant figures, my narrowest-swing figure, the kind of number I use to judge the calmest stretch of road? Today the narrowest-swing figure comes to 1.1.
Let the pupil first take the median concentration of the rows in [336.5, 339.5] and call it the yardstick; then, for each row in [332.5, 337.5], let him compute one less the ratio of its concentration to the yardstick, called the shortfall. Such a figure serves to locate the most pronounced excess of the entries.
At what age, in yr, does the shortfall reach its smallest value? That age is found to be 333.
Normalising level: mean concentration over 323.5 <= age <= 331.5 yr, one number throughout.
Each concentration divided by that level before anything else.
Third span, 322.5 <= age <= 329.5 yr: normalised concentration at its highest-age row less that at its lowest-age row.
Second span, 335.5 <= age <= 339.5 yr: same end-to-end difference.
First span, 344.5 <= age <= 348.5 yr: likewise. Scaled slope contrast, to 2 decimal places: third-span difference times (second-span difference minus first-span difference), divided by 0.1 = -0.07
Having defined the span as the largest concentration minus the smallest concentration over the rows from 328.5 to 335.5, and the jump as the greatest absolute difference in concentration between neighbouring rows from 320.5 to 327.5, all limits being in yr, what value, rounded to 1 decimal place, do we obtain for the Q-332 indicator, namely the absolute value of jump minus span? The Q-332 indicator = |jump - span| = 5.0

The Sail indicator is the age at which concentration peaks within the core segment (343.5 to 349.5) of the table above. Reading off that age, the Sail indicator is 348 yr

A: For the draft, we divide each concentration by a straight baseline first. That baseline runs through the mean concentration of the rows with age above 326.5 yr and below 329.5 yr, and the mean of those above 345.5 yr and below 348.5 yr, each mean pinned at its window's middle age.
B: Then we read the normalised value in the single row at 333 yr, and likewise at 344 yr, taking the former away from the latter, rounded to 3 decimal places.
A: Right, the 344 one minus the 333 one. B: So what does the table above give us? 0.035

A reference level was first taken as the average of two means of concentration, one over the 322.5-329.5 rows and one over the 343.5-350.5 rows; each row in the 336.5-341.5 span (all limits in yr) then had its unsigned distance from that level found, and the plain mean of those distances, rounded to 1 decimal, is 2.3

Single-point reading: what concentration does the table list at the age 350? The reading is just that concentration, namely 31.14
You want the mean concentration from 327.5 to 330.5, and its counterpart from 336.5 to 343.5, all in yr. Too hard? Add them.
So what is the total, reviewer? 68.7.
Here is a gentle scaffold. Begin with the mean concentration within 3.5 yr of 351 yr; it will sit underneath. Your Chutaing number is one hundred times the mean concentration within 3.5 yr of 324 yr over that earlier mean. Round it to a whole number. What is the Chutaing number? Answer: 101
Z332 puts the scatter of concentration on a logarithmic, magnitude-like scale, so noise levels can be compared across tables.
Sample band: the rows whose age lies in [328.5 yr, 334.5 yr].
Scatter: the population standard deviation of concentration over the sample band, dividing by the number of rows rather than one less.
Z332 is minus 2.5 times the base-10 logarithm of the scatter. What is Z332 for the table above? -0.80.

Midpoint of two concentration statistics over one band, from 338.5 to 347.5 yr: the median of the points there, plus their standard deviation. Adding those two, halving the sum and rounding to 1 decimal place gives 16.9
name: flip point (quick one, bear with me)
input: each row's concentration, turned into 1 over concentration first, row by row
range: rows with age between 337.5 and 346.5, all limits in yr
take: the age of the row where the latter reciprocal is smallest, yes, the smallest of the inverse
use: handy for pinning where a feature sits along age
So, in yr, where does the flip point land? 343 yr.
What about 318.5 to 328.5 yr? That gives 328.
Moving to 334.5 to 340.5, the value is 340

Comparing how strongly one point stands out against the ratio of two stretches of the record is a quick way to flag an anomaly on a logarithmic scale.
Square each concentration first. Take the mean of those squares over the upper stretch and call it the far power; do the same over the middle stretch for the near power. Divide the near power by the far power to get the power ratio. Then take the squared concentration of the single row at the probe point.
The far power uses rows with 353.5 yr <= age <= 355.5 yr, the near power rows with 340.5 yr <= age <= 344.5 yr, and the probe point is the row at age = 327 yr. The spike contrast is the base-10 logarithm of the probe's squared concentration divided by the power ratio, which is 3.04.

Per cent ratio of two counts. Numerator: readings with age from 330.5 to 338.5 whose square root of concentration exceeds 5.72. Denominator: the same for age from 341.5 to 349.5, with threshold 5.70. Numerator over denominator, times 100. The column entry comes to 50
